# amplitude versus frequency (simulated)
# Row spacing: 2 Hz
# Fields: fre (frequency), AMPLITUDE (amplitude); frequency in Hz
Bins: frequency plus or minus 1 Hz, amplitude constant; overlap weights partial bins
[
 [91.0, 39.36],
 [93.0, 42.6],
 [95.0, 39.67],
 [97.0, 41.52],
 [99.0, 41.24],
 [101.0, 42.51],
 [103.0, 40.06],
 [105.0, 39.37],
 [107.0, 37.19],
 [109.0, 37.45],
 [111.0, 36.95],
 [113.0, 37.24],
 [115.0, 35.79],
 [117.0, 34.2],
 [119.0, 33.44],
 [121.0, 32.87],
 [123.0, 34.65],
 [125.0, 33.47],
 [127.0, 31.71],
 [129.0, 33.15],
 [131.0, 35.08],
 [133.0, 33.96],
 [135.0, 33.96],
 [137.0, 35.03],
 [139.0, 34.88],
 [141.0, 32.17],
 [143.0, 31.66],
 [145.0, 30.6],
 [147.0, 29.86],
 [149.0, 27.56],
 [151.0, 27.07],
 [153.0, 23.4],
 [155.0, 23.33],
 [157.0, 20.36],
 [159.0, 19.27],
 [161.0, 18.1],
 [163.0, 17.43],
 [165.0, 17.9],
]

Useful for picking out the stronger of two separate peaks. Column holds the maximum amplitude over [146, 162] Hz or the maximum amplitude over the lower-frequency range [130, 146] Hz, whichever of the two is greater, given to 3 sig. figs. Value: 35.1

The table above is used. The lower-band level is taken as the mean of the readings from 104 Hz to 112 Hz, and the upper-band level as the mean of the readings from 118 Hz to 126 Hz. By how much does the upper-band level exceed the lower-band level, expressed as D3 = -4.1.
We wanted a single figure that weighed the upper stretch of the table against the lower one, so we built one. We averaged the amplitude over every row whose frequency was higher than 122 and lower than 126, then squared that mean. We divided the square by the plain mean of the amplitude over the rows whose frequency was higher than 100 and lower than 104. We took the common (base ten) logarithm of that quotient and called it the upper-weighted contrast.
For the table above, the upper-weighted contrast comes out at 1.45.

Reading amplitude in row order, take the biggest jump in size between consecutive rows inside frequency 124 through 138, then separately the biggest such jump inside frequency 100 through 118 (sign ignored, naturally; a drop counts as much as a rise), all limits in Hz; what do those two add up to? 4.38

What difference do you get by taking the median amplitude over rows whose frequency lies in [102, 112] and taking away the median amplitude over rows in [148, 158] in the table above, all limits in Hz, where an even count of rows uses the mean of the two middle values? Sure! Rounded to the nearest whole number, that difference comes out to 14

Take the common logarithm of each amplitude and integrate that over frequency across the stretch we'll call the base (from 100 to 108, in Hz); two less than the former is 10.8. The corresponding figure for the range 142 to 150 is 9.8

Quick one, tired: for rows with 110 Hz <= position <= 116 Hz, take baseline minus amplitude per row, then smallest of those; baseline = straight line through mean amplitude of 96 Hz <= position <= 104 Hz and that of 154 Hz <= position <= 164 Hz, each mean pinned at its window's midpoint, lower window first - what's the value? -1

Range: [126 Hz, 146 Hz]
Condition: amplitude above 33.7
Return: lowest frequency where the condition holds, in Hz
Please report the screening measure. 131.0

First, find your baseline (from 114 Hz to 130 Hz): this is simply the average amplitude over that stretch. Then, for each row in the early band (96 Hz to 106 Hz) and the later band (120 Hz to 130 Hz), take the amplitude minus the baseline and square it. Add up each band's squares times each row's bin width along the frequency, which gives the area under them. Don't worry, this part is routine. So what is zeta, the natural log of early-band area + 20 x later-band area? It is 6.6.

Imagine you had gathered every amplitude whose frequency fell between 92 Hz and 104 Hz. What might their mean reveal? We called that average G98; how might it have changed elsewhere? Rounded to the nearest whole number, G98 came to 41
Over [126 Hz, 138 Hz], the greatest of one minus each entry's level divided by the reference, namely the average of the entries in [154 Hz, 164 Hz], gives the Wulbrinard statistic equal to -0.61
